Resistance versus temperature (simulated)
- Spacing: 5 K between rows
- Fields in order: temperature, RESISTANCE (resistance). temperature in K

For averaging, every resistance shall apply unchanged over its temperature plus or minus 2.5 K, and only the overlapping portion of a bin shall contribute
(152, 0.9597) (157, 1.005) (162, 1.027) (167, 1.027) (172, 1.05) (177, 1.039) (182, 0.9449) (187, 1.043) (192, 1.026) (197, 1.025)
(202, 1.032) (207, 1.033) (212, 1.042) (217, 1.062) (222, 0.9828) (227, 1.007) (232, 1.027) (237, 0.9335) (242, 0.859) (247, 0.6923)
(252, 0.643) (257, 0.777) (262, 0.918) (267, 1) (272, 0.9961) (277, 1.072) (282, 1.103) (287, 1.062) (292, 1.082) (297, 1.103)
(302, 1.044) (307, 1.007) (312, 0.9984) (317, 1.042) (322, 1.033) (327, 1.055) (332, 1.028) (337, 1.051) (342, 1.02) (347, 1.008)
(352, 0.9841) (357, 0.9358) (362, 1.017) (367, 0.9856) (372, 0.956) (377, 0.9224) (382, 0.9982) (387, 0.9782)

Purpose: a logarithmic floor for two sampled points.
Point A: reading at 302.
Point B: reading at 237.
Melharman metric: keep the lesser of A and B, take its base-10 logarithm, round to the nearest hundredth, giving -0.03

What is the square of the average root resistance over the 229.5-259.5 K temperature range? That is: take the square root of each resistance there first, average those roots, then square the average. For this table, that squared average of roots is 0.82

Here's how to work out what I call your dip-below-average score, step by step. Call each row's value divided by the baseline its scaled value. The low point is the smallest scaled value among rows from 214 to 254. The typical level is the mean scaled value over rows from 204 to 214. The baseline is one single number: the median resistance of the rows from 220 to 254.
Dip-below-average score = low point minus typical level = -0.42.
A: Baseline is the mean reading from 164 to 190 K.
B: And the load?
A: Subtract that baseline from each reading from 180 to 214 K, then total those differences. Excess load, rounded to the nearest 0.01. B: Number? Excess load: 0.00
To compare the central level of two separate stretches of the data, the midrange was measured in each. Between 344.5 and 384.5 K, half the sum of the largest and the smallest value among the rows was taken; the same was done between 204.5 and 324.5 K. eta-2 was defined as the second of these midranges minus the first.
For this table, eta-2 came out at -0.10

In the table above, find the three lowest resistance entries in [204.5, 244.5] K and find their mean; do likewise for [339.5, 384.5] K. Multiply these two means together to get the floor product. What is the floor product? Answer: 0.87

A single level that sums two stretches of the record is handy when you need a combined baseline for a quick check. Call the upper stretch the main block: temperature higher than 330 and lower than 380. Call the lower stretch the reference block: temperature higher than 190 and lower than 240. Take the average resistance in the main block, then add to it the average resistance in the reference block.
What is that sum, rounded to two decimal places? 2.01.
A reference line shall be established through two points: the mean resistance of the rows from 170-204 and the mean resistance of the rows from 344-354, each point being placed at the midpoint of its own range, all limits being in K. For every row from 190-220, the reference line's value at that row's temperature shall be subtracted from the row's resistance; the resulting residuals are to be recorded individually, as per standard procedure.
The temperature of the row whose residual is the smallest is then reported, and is 197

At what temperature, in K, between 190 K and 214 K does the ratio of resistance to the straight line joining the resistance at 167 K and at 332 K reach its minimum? 197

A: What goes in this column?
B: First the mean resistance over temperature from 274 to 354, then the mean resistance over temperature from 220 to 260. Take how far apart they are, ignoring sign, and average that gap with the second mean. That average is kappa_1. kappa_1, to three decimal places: 0.522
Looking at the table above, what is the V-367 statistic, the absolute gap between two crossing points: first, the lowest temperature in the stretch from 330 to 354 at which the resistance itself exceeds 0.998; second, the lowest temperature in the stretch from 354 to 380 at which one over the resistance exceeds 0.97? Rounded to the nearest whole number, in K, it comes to 25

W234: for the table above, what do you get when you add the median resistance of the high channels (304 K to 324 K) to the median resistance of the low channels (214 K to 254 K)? 1.98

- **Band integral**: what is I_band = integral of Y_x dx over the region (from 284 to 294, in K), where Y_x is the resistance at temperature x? 10.7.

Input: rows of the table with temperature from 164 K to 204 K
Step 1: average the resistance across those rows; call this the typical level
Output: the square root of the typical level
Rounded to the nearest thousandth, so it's 1.012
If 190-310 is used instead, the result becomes 0.990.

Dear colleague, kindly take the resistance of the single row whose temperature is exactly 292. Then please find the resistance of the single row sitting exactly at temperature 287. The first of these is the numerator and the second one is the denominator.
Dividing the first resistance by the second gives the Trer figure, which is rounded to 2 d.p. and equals 1.02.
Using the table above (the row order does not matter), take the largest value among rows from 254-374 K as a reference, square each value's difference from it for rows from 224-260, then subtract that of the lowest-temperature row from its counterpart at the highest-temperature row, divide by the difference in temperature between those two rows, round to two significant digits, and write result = 0.0032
